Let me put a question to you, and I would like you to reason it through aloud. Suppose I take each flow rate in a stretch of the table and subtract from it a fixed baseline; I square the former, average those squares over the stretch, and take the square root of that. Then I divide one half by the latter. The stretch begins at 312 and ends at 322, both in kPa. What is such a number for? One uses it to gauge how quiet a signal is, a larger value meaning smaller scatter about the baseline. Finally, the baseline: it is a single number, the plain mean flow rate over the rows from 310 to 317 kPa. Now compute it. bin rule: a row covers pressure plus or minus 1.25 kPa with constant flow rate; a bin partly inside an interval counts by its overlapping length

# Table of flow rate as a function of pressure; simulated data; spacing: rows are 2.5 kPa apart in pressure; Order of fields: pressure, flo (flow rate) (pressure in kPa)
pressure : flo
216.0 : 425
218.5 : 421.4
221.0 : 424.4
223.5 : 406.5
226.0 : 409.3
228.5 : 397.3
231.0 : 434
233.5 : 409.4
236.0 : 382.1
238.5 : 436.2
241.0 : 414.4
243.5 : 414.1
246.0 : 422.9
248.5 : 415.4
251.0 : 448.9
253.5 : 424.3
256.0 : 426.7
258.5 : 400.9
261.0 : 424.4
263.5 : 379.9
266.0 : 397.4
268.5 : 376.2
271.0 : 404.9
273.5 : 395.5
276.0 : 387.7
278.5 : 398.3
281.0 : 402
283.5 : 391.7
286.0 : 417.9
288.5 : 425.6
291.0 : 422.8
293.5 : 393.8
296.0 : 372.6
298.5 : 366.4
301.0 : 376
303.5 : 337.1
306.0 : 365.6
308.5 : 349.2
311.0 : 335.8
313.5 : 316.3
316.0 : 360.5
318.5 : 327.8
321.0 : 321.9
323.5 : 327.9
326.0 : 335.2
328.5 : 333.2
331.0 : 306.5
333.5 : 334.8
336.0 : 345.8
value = 0.028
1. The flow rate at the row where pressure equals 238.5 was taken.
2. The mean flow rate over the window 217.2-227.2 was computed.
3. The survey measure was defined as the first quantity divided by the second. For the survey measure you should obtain 1.05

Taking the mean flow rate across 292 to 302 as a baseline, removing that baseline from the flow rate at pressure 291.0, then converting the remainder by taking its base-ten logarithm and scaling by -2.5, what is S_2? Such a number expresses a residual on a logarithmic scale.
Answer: -4.1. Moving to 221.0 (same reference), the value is -4.2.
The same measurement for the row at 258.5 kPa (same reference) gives -3.4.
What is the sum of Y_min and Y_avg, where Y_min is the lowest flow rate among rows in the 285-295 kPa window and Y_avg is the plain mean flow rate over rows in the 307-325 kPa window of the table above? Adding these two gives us 728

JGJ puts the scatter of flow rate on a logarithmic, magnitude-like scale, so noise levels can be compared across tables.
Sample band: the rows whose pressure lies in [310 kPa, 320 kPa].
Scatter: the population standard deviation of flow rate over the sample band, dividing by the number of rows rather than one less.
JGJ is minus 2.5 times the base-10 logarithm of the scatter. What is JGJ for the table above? -3.0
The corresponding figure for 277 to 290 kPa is -2.8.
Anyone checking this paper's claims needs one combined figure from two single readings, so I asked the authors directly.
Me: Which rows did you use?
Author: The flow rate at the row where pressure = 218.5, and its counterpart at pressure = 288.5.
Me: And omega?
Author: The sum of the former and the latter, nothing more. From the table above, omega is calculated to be 847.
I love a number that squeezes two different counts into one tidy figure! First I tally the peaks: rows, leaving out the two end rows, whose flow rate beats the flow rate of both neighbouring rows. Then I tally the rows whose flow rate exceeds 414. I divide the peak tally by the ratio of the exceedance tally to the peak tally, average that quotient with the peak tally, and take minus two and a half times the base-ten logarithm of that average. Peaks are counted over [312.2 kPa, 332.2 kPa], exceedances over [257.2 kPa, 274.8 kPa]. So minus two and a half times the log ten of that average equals -1.2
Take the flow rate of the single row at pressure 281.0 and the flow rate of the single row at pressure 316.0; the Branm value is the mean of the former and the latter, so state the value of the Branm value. 381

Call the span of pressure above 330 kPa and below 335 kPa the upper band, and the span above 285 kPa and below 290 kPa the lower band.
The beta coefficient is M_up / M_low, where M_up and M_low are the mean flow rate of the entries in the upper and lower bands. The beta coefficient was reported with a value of 0.76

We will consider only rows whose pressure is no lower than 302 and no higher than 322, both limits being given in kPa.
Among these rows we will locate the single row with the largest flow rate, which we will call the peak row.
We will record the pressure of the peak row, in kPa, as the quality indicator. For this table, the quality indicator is 306.0 kPa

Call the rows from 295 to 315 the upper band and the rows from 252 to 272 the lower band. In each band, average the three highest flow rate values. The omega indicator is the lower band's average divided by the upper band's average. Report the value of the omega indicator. 1.14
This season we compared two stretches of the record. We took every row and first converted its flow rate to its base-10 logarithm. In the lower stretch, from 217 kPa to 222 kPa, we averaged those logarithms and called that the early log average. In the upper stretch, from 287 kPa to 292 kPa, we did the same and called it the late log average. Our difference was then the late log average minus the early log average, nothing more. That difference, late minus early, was 0.001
